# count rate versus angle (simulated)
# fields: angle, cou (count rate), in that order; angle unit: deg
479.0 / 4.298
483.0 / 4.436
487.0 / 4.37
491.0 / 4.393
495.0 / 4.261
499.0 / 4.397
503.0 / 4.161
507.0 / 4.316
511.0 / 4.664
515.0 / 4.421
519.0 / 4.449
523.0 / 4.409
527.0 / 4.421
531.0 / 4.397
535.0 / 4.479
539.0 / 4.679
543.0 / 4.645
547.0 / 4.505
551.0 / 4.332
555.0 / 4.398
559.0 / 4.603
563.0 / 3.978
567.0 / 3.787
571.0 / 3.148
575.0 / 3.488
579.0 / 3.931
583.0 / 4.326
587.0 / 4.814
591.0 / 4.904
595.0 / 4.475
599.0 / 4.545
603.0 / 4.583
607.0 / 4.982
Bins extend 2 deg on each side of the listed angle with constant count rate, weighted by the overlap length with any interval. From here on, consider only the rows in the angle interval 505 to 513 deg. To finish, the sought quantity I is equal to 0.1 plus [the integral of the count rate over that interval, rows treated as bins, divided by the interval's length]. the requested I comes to 4.59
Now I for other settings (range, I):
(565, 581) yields 3.69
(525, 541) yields 4.59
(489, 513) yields 4.47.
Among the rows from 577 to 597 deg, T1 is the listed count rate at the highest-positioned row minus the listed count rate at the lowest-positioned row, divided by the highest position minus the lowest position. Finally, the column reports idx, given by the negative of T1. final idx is -0.034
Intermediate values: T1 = 0.034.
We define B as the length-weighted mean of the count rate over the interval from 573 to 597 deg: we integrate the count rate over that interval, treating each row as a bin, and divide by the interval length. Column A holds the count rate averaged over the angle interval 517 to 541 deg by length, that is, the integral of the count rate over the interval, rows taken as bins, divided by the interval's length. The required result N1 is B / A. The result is 0.97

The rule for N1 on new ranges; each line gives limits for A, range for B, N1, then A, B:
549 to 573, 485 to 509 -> 1.07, 4.04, 4.32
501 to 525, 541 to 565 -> 1.00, 4.40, 4.41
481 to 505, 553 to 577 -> 0.90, 4.34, 3.90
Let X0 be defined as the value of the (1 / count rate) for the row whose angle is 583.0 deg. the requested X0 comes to 0.231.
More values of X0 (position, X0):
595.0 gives 0.223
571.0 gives 0.318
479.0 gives 0.233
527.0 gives 0.226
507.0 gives 0.232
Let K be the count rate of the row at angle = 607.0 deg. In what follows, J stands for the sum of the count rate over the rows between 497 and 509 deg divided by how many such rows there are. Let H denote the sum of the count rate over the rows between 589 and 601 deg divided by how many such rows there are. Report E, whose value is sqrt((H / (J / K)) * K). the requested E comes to 5.18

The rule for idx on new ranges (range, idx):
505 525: -0.006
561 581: 0.003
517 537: -0.002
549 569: 0.034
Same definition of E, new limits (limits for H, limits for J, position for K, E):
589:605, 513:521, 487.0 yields 4.46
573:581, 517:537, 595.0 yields 4.09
